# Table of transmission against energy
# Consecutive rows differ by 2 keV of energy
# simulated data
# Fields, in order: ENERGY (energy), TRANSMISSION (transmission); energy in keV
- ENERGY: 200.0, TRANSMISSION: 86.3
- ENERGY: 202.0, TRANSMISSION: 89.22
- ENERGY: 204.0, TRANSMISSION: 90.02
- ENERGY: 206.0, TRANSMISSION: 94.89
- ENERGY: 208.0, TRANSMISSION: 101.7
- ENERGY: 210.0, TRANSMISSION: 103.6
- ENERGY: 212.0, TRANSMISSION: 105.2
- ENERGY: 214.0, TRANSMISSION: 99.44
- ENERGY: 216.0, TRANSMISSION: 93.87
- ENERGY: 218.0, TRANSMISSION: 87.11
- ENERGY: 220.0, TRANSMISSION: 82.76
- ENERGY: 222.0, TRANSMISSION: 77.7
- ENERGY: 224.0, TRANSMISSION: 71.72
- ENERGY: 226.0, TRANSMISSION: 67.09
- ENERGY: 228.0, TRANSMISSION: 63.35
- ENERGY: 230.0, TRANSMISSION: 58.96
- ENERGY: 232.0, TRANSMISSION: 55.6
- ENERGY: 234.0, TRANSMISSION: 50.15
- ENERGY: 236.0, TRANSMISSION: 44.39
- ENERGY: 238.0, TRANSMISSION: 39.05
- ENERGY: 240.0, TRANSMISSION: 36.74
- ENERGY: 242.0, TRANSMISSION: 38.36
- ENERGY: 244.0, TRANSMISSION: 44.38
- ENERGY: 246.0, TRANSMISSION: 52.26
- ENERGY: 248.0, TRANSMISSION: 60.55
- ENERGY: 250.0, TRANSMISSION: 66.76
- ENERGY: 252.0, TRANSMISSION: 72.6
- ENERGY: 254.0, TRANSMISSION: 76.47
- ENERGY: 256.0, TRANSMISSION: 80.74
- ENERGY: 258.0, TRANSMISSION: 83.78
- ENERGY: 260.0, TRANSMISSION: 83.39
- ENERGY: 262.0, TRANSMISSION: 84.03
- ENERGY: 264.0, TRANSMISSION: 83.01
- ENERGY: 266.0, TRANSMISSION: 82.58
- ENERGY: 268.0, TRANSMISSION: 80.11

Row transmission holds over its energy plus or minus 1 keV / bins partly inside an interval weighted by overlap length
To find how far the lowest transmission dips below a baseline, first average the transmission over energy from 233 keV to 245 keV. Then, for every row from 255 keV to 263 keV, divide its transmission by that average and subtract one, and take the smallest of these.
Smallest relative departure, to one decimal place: 0.9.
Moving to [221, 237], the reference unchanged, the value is 0.1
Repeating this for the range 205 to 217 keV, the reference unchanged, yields 1.2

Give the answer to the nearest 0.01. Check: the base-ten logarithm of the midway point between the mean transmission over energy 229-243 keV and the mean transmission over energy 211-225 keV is 1.83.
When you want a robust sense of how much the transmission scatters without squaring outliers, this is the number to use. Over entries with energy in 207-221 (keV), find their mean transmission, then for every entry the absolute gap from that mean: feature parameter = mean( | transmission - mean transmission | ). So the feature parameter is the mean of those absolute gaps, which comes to 7.1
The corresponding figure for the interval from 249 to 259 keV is 5.1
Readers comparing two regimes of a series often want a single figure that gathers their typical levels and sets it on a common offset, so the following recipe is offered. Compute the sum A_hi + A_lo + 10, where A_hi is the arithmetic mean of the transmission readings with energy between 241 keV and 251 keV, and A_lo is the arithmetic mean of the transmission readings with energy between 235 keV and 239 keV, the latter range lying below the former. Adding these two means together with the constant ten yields 104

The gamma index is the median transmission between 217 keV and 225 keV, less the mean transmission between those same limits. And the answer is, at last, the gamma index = 0.41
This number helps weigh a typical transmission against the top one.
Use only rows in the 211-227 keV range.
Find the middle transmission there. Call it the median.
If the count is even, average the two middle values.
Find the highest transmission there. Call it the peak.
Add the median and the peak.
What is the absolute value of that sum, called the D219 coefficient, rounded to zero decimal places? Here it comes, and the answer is 190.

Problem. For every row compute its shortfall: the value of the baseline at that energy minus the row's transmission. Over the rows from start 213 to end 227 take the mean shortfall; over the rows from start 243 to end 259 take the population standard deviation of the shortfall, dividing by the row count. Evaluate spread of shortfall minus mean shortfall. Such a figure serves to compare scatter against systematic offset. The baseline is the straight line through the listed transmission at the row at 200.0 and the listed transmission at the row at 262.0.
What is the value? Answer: 10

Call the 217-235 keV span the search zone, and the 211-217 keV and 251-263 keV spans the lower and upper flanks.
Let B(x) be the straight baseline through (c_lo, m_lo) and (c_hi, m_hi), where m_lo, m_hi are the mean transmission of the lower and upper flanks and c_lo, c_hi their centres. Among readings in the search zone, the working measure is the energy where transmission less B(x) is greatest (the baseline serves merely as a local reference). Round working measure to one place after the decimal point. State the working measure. 218.0 keV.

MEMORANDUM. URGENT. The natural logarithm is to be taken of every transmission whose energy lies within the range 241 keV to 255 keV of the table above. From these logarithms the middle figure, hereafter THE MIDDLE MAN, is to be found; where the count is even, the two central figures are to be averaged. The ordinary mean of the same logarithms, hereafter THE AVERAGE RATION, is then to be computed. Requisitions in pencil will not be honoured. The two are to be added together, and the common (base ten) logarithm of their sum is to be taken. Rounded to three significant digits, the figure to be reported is 0.911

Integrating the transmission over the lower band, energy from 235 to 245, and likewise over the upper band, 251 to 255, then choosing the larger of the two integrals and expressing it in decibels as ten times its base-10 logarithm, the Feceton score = 26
